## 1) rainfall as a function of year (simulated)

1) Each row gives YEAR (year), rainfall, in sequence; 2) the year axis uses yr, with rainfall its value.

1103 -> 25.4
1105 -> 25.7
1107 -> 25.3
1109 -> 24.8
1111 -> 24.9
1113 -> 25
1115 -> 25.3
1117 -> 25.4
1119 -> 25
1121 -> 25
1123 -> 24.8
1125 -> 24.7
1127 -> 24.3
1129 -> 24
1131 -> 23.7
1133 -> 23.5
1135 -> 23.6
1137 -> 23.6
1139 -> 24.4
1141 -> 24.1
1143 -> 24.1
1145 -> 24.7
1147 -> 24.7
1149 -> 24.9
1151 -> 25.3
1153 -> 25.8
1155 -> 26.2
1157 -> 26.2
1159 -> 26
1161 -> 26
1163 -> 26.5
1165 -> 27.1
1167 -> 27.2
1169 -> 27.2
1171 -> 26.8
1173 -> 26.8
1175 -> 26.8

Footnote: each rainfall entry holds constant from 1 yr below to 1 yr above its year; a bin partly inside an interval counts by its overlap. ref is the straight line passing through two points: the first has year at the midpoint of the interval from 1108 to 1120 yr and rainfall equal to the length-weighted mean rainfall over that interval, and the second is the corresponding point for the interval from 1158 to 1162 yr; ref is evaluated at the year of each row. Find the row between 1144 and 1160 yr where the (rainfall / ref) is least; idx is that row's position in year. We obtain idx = 1147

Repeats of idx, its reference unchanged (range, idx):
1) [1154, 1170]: 1161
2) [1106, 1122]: 1121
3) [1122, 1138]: 1133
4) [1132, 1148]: 1133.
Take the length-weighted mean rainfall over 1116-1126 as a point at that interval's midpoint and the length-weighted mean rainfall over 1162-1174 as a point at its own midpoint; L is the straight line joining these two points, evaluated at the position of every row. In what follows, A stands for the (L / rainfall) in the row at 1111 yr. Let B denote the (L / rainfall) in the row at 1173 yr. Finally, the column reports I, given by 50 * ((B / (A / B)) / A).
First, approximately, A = 0.99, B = 1.01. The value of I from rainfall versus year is 52.7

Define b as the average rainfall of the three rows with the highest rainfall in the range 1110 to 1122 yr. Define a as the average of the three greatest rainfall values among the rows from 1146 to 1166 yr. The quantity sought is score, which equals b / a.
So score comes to 0.95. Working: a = 26.6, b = 25.2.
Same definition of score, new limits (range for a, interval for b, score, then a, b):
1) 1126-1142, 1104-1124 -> 1.05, 24.3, 25.5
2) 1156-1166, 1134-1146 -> 0.92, 26.6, 24.4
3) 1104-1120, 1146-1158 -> 1.02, 25.5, 26.1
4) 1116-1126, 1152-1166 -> 1.06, 25.1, 26.6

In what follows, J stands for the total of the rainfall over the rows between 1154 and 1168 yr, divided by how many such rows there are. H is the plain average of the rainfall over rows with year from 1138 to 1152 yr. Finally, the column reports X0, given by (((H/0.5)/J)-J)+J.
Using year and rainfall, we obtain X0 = 1.86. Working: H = 24.6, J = 26.5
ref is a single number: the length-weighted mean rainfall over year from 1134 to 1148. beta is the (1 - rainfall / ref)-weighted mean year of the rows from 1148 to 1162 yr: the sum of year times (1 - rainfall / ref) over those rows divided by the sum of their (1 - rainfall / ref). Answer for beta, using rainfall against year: 1155.9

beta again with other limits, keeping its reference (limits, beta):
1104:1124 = 1113.2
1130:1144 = 1134.1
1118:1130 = 1121.4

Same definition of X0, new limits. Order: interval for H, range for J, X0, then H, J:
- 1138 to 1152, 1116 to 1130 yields 1.99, 24.6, 24.7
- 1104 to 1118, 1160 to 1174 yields 1.88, 25.2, 26.8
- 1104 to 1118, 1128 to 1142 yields 2.11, 25.2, 23.8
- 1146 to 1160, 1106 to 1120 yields 2.04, 25.6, 25.1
